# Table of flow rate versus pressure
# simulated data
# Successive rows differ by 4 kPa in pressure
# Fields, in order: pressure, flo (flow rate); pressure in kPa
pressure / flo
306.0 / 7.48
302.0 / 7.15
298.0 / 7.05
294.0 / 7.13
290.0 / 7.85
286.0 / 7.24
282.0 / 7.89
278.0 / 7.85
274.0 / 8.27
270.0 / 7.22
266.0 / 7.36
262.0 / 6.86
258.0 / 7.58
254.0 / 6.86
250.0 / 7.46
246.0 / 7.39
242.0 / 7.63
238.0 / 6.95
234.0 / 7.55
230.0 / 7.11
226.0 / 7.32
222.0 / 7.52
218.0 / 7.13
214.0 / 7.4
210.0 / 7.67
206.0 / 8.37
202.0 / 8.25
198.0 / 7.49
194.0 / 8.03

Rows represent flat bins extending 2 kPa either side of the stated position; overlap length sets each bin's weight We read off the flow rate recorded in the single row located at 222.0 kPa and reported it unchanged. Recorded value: 7.52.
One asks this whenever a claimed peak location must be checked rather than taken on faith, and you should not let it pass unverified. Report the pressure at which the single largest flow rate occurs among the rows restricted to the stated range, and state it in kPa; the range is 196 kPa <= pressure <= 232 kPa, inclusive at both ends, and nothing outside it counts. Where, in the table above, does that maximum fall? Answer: 206.0 kPa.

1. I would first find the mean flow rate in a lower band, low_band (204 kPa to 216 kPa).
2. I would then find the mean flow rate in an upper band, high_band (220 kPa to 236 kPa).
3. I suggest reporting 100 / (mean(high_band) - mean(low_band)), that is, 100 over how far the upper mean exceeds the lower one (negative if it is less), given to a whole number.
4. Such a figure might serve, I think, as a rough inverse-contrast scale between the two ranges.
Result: -228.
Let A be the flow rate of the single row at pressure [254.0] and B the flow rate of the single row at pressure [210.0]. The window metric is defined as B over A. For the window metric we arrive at 1.118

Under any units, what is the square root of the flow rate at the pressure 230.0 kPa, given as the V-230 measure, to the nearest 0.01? 2.67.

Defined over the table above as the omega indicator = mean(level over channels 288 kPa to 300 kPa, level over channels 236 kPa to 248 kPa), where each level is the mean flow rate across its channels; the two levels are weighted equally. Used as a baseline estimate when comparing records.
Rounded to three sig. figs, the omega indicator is 7.33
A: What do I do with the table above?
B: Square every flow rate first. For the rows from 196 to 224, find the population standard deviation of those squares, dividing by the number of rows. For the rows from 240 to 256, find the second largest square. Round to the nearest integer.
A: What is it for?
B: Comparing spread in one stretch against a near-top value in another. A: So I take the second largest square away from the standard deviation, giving -49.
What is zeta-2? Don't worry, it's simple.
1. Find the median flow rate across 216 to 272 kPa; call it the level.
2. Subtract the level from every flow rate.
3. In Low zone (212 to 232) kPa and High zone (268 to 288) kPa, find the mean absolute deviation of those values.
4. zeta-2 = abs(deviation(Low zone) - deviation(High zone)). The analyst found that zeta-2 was 0.23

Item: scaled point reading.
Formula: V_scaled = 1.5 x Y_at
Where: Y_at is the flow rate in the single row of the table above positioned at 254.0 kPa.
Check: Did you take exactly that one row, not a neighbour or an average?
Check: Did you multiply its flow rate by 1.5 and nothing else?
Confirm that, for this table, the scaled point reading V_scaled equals 10.3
